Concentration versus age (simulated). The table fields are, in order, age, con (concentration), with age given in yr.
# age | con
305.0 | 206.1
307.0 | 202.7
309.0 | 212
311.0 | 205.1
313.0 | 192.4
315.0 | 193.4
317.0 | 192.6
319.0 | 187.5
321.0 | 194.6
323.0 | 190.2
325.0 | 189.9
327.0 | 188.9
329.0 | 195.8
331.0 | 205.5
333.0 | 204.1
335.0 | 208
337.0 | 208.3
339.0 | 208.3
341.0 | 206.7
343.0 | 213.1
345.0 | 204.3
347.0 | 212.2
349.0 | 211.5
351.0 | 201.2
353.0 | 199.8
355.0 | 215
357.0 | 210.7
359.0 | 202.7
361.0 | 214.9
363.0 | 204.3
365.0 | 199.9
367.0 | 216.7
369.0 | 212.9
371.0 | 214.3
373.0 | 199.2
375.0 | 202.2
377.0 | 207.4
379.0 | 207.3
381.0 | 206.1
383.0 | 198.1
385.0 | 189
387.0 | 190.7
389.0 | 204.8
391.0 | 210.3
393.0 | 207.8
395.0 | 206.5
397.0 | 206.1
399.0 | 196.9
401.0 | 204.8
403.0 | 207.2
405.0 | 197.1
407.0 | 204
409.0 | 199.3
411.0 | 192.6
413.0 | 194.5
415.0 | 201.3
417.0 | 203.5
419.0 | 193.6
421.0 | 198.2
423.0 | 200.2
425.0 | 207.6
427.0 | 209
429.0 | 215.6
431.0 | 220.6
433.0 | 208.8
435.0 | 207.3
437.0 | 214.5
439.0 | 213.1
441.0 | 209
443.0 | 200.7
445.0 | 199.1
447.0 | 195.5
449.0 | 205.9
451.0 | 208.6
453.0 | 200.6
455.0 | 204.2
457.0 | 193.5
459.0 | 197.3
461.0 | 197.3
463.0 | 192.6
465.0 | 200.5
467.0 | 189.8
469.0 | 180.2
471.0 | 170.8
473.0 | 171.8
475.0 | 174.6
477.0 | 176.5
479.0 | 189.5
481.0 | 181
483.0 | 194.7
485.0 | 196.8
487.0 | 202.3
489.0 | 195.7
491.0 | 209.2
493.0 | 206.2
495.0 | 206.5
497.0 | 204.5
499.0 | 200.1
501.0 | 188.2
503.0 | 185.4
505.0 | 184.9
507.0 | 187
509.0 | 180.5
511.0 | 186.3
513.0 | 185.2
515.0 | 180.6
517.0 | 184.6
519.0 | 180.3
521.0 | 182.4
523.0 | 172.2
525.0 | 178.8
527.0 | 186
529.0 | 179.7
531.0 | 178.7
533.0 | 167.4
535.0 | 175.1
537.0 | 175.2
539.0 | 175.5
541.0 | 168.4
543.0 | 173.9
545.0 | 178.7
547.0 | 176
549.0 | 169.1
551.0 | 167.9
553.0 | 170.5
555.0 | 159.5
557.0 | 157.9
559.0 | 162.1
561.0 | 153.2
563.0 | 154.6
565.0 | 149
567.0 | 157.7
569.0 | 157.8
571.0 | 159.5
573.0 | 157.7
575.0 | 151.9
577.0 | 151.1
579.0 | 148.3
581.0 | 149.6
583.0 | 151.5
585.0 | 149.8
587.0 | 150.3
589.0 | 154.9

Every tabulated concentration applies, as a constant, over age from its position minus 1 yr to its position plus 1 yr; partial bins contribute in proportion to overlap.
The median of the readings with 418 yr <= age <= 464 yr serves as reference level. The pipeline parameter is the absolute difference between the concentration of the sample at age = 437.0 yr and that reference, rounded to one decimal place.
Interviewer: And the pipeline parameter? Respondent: 10.3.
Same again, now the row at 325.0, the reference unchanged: 14.3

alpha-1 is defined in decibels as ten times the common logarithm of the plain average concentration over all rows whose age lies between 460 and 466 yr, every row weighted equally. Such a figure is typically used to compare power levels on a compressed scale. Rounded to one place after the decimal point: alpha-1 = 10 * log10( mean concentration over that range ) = 22.9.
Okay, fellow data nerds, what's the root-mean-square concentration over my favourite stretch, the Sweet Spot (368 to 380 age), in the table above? 207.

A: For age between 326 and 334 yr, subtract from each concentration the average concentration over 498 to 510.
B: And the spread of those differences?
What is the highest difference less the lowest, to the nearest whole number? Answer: 17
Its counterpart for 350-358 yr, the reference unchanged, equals 15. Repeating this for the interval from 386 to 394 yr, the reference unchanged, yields 20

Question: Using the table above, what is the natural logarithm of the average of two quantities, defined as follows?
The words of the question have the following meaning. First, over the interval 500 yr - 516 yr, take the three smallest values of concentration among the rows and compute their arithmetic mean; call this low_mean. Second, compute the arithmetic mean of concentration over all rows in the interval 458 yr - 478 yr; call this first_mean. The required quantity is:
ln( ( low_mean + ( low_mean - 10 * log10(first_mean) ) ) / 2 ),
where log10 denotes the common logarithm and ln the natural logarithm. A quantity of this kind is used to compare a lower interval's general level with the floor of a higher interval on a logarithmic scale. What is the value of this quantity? 5.14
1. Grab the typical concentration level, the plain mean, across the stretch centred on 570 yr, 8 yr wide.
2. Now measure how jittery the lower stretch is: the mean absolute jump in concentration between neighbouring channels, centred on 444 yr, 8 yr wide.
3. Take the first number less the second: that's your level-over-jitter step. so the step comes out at 154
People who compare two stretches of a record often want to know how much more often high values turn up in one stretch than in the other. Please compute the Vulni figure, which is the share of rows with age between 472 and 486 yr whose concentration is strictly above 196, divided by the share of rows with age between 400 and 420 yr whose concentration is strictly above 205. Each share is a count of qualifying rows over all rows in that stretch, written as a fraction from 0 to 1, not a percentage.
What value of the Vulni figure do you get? 1.4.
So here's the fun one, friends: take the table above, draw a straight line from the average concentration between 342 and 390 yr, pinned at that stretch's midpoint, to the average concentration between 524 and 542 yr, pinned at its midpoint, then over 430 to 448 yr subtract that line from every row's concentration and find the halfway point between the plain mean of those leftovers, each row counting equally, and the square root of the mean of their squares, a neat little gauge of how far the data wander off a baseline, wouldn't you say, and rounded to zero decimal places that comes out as 16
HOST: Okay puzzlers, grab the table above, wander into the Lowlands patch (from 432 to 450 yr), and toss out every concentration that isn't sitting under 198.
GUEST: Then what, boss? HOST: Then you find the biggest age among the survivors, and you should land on 447.0 yr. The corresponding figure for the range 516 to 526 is 525.0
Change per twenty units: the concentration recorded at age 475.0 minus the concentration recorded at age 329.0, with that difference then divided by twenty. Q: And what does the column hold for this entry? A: -1.1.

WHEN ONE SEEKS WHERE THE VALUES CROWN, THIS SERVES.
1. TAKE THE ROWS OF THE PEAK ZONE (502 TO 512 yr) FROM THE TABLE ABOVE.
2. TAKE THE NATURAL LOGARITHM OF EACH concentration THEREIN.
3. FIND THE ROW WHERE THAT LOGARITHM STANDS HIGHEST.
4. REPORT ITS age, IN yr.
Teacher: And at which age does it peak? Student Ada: 507.0 yr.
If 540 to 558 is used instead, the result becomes 545.0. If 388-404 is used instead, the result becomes 391.0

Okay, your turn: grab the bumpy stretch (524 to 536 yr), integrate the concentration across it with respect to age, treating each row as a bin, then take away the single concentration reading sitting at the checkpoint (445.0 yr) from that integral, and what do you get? 1932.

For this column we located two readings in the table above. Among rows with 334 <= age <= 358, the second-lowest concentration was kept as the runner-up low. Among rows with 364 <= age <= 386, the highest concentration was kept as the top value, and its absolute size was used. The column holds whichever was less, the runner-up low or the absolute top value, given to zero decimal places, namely 201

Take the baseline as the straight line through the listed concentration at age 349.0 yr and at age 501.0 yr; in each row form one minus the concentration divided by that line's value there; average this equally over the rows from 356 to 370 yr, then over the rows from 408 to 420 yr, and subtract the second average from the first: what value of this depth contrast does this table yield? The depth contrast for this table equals -0.018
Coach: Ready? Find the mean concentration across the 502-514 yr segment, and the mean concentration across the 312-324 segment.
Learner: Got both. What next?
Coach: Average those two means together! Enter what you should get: 188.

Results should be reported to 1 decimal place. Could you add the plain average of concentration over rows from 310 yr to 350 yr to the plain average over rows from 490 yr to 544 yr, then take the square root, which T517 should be 19.6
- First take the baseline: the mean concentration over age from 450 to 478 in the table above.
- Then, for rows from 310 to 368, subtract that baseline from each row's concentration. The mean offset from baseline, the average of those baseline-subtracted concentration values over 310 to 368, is 13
